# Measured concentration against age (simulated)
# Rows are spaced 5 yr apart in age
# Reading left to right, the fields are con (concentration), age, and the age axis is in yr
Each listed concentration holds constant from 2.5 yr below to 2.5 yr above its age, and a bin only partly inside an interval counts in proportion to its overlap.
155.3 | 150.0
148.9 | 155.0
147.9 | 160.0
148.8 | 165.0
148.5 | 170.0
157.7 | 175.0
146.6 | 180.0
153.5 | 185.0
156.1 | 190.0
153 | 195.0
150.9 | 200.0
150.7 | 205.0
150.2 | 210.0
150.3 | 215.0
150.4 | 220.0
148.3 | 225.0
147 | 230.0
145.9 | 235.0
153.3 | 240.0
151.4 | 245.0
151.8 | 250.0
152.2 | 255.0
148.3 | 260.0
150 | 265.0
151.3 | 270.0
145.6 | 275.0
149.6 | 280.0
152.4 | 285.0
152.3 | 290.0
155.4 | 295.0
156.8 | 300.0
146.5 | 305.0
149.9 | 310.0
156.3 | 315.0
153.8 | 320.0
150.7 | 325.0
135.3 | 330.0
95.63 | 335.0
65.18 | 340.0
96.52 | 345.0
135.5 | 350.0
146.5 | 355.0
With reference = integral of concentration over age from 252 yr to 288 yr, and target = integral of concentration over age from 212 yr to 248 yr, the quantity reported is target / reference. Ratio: 1.00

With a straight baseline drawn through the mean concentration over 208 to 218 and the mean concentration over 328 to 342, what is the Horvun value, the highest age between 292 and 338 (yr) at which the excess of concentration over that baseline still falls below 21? 335.0 yr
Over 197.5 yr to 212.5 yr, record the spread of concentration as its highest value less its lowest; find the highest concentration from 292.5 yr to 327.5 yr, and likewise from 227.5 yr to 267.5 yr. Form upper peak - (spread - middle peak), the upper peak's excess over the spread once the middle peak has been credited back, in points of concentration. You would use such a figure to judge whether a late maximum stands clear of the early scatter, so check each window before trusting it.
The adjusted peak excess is 309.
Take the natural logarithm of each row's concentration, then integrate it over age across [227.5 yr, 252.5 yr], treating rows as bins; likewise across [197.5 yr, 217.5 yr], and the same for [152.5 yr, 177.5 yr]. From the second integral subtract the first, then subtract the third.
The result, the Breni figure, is -150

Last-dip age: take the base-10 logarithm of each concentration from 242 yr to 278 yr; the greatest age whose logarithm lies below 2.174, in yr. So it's 275.0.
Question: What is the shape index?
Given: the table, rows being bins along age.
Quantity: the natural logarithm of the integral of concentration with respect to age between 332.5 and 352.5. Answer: 7.58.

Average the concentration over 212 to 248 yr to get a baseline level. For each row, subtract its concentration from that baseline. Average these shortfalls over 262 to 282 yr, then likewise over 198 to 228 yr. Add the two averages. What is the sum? 0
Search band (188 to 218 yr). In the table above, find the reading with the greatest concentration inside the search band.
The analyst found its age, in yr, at 190.0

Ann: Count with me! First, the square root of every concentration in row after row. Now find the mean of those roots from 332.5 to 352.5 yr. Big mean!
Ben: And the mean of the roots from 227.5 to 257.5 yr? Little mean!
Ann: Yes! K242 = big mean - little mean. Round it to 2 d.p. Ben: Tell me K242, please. -2.43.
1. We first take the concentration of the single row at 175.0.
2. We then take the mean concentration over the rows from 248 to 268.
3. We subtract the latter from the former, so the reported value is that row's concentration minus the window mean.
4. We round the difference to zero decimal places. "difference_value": 7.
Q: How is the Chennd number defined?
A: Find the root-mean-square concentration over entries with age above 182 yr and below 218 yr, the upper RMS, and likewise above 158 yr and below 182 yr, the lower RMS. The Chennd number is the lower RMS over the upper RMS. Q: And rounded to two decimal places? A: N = 0.99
